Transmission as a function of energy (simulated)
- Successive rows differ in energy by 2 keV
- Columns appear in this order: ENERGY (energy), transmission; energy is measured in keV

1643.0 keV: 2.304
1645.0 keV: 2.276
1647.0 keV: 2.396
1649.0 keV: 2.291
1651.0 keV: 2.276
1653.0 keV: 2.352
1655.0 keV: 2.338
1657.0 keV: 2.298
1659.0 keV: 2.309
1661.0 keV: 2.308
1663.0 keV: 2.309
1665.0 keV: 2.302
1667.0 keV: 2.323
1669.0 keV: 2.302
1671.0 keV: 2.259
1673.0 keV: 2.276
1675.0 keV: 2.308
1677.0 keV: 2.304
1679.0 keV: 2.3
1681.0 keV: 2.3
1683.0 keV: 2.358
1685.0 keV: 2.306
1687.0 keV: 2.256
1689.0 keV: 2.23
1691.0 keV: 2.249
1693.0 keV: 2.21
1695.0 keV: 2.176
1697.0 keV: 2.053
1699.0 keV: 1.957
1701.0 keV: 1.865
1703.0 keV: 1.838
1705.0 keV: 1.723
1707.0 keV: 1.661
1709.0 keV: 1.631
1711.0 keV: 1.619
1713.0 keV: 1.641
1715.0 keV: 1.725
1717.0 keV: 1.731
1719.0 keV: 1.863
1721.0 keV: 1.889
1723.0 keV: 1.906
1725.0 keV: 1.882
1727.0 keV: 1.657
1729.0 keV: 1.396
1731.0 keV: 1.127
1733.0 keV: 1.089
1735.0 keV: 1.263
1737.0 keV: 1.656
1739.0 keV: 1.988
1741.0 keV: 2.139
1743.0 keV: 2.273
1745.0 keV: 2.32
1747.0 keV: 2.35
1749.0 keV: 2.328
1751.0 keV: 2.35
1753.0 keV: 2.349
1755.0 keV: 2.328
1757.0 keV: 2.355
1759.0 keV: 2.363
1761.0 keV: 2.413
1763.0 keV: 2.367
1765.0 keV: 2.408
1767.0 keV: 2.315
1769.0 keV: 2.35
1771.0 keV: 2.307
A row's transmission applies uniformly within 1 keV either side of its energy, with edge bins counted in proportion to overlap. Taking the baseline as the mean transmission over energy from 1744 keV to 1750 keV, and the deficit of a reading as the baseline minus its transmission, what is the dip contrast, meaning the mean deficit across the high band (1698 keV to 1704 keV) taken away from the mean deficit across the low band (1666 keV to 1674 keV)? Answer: -0.40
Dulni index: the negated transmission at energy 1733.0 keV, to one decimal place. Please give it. -1.1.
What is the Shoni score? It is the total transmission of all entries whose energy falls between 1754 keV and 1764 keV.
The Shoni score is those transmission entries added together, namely 12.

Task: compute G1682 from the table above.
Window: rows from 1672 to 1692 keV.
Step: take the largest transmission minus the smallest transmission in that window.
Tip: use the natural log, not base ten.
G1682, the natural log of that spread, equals -2.1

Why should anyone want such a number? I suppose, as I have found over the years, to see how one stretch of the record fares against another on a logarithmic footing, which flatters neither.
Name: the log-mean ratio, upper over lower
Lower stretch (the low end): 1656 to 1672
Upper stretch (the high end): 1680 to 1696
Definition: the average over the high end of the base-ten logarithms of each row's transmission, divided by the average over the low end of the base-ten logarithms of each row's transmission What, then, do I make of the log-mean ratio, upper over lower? 0.98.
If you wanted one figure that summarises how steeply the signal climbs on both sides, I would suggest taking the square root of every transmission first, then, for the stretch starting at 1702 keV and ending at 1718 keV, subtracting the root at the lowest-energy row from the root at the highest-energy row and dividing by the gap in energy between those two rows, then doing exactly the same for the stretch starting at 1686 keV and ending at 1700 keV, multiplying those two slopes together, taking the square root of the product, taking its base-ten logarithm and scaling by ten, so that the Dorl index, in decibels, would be -23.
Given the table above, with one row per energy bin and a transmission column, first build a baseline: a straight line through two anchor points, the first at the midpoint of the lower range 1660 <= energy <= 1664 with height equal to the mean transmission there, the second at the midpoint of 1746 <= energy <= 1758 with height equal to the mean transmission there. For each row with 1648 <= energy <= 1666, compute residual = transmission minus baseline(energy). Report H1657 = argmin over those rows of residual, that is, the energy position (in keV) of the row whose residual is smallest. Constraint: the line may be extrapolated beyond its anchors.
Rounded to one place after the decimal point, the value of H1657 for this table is 1651.0 keV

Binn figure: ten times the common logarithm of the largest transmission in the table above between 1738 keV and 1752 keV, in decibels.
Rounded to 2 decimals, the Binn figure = 3.71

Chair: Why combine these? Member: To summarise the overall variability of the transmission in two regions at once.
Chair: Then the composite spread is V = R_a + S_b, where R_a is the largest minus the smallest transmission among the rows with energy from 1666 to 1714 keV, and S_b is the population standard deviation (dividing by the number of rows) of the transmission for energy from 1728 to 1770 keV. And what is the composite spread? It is 1.2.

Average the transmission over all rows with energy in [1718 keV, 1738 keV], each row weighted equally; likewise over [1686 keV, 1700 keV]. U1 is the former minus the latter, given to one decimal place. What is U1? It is -0.6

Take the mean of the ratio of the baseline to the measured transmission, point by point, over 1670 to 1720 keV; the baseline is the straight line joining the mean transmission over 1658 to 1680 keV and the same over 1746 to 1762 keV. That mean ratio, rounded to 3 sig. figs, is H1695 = 1.16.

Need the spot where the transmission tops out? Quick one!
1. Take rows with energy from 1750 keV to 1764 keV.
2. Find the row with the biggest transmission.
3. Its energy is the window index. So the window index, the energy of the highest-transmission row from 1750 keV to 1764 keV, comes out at 1761.0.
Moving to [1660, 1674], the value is 1667.0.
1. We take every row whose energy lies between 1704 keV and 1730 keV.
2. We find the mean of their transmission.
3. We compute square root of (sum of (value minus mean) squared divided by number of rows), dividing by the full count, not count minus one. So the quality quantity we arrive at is 0.14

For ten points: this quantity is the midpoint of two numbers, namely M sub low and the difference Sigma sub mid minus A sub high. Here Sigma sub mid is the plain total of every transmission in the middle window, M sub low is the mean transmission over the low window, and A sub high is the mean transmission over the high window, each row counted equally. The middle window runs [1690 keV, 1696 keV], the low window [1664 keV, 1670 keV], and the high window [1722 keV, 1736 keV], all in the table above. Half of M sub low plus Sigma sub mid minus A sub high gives 3.7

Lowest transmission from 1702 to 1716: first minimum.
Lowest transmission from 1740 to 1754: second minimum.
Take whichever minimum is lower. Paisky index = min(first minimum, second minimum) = 1.6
